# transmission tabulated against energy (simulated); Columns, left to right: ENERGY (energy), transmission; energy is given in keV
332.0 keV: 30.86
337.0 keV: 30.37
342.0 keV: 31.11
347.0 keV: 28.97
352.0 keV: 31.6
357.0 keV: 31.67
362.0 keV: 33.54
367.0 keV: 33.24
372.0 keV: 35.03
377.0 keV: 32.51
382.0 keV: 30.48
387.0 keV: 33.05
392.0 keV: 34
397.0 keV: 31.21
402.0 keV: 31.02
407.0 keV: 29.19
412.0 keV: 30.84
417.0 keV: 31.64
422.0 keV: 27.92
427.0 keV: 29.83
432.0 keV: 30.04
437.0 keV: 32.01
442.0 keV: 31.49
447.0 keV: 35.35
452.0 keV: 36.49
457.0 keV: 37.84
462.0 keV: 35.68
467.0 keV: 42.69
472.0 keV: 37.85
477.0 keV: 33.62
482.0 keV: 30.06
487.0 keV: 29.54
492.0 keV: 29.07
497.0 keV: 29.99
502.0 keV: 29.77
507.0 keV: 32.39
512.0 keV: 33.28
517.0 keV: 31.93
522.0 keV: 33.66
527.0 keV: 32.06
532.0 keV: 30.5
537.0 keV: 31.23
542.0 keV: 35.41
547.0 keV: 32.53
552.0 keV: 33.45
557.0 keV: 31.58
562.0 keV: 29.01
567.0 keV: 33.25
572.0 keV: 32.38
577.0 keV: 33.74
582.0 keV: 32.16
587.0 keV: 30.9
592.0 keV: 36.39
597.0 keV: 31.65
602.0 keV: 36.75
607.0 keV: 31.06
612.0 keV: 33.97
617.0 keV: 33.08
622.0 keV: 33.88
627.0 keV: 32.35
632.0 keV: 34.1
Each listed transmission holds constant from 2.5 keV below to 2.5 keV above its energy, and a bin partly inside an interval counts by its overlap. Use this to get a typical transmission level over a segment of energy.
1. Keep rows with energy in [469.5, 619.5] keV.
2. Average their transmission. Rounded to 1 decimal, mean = 32.4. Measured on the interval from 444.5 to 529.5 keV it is 33.6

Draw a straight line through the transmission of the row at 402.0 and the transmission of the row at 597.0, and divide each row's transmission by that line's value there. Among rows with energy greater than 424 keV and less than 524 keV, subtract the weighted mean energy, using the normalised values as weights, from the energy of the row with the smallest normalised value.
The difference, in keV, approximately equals 18.0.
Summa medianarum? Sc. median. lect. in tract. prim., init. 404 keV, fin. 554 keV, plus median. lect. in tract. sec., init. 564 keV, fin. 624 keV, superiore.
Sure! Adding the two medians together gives 65.1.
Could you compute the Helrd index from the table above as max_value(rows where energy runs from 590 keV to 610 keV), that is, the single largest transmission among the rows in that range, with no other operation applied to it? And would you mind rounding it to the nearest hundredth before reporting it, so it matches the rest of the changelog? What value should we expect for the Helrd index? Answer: 36.75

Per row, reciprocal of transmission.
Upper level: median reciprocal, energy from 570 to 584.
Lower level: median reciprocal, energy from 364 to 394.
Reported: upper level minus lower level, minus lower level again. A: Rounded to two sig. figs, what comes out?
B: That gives -0.029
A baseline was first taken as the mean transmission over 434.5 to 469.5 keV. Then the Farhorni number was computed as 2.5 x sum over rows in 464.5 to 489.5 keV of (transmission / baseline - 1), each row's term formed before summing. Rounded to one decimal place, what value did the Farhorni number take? -0.4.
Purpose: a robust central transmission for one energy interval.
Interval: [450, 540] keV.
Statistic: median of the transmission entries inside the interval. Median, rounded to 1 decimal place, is 32.2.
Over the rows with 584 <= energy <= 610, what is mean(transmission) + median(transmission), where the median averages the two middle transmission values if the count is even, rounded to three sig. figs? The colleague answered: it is 65.0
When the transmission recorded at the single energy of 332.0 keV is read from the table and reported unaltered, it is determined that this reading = 30.86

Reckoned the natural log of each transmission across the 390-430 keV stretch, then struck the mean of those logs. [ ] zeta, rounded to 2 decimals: 3.42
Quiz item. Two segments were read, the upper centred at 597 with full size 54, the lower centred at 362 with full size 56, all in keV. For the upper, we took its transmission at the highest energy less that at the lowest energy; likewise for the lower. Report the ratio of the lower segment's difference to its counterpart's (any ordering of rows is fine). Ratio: 1.8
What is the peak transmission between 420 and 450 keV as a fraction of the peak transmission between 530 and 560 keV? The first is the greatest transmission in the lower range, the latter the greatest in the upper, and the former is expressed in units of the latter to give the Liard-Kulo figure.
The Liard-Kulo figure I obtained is 1.00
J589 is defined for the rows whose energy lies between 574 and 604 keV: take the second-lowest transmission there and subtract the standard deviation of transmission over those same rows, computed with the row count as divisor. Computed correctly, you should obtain 29.4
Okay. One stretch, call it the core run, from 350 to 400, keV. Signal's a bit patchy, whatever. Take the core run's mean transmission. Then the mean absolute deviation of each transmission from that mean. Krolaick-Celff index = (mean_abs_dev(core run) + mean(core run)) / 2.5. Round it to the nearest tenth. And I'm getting 13.5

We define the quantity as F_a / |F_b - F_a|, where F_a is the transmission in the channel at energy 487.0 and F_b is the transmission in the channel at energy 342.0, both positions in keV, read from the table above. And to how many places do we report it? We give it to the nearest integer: 19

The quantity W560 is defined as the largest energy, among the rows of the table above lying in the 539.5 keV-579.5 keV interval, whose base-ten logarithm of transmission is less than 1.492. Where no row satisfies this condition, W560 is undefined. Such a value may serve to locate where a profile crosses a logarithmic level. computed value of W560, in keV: 562.0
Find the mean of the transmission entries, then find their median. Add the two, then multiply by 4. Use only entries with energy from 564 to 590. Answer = 259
